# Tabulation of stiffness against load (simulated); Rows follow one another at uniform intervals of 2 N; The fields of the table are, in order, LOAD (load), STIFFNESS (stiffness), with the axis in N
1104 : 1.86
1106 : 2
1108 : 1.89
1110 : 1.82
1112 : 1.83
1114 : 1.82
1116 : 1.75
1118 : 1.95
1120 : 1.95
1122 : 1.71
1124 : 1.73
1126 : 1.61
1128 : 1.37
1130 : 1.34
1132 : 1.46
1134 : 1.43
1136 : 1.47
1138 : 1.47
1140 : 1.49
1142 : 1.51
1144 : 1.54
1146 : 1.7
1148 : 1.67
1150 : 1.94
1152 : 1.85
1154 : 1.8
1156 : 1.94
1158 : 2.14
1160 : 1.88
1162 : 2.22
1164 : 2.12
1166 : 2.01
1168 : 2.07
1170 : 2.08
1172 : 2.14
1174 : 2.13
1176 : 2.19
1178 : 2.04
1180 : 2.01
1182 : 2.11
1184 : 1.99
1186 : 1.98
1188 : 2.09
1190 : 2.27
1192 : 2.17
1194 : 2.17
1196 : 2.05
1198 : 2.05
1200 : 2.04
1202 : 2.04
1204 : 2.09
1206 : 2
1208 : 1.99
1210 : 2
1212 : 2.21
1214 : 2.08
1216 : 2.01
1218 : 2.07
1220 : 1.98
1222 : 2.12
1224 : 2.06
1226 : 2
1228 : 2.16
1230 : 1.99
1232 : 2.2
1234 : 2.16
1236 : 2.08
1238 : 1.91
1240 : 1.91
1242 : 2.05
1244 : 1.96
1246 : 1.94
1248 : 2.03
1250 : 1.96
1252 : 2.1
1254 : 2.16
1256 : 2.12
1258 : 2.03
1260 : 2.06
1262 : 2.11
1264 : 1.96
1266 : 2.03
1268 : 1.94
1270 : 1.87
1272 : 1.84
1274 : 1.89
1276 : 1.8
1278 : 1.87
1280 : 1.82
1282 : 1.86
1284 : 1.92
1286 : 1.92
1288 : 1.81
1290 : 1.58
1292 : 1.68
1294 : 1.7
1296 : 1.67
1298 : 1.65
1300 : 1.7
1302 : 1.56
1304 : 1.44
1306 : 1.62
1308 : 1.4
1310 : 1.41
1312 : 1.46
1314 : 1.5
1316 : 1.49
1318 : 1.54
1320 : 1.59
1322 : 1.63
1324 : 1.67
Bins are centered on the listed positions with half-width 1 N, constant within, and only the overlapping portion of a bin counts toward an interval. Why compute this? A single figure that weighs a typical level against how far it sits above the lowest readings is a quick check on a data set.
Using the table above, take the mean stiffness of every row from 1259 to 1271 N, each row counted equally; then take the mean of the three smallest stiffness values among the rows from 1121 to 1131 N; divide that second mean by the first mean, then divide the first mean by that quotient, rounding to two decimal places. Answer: 2.76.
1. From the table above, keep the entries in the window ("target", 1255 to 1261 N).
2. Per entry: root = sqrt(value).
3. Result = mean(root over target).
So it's 1.44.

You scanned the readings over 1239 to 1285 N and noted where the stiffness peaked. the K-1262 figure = 1254 N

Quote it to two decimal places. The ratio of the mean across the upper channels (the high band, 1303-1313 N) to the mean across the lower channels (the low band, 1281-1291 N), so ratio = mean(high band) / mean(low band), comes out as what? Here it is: 0.81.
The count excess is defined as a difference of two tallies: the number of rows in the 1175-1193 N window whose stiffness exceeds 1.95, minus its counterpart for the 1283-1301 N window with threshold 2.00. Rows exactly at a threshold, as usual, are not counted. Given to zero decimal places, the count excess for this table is 9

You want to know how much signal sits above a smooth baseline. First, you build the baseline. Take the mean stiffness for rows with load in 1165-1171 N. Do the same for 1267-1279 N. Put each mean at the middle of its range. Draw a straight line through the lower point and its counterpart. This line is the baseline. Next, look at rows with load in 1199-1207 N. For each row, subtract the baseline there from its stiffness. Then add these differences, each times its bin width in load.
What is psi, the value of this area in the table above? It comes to 0.41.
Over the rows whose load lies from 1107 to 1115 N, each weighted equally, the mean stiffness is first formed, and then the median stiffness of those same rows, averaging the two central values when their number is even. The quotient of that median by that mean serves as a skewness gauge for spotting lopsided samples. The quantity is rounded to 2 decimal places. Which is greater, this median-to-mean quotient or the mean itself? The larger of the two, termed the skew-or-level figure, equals 1.84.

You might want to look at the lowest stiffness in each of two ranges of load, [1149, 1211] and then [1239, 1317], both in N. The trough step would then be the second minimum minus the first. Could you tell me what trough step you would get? -0.40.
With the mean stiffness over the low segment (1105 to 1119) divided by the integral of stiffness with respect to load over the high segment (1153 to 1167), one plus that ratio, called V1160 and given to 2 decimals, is 1.07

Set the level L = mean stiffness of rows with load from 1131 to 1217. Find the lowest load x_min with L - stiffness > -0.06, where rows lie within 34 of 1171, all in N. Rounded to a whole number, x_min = 1138 N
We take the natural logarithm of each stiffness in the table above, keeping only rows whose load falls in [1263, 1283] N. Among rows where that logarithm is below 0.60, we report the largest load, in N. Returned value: 1280 N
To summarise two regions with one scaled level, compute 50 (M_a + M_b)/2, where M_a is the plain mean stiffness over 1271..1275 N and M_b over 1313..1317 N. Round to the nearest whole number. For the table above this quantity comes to 84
